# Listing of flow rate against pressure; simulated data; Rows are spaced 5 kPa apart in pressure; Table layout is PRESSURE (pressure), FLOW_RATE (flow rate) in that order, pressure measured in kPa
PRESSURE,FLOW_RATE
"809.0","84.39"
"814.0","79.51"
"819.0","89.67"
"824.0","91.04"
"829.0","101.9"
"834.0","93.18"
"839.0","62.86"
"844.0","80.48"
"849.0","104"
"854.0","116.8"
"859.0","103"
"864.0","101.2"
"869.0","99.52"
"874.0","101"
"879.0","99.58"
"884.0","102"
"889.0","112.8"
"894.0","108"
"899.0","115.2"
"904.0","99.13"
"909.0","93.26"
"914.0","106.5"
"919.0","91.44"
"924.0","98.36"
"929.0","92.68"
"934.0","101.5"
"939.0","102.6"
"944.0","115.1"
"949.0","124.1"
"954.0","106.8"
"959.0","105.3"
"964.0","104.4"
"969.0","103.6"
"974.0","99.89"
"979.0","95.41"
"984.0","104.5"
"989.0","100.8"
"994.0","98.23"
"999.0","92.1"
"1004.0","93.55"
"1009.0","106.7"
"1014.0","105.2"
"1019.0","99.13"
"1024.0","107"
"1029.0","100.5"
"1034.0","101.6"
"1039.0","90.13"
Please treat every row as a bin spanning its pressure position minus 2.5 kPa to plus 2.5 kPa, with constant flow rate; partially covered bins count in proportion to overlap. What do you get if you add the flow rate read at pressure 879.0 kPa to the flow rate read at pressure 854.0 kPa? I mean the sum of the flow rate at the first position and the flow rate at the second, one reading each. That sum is 216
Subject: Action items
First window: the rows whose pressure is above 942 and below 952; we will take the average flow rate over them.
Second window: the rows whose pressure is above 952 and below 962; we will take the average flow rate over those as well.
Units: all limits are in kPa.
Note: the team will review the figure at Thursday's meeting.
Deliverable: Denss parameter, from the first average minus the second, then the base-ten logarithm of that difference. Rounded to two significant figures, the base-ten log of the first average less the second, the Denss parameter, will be 1.1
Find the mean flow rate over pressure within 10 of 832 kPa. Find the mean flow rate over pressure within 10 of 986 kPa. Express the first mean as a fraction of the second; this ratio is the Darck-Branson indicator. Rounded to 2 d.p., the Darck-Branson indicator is 0.87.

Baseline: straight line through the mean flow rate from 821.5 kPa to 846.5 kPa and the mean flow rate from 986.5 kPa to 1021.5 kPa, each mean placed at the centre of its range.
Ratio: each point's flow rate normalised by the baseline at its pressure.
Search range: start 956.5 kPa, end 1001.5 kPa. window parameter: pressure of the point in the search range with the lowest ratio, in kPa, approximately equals 999.0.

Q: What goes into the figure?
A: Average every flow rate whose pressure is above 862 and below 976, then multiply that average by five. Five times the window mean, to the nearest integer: 518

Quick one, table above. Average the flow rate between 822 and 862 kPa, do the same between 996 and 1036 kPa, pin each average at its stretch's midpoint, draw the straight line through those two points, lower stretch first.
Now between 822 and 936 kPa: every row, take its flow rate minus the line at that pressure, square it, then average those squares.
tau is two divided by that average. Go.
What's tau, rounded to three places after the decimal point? 0.015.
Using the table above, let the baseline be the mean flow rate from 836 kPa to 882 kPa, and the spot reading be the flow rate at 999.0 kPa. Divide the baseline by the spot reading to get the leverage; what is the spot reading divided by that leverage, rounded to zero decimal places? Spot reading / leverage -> 88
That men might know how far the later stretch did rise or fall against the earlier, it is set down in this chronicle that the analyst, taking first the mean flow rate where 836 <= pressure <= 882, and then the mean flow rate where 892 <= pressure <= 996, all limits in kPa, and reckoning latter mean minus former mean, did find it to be 6.7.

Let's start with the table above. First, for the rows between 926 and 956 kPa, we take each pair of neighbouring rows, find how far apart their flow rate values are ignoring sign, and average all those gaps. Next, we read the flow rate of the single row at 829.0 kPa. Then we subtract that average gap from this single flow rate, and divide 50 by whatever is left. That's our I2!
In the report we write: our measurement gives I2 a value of 0.54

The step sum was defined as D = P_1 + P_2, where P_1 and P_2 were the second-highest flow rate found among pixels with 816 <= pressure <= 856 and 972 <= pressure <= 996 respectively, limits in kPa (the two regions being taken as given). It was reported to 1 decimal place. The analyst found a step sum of 204.8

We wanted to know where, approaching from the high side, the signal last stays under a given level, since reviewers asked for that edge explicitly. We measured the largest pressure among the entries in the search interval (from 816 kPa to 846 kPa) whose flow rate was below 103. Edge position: 844.0 kPa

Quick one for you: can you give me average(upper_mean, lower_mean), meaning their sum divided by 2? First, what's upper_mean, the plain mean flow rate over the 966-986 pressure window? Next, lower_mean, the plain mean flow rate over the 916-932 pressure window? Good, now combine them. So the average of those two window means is 98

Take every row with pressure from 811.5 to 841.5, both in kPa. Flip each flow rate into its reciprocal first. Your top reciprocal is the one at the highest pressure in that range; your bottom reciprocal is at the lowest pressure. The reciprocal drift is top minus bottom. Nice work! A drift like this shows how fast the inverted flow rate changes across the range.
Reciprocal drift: 0.0033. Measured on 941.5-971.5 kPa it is 0.0010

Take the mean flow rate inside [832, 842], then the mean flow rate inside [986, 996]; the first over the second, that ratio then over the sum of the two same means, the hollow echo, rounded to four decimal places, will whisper 0.0044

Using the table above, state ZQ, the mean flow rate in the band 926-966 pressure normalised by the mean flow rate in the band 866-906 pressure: 1.02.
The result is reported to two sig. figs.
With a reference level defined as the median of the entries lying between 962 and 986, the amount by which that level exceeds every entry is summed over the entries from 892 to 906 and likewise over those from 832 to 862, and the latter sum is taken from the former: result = -73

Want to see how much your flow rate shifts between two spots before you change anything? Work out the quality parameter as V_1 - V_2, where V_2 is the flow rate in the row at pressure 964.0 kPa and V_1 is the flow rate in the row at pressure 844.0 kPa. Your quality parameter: -24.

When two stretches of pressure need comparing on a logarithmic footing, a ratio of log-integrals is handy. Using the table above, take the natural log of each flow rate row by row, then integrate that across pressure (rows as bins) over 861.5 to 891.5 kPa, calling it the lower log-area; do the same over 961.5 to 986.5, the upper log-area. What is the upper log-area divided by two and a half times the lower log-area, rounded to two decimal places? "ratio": 0.33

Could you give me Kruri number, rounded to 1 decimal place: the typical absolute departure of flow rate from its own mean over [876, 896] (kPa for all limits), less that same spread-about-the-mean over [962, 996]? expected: 2.1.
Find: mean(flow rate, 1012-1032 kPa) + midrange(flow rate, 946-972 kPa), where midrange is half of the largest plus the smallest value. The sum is 217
